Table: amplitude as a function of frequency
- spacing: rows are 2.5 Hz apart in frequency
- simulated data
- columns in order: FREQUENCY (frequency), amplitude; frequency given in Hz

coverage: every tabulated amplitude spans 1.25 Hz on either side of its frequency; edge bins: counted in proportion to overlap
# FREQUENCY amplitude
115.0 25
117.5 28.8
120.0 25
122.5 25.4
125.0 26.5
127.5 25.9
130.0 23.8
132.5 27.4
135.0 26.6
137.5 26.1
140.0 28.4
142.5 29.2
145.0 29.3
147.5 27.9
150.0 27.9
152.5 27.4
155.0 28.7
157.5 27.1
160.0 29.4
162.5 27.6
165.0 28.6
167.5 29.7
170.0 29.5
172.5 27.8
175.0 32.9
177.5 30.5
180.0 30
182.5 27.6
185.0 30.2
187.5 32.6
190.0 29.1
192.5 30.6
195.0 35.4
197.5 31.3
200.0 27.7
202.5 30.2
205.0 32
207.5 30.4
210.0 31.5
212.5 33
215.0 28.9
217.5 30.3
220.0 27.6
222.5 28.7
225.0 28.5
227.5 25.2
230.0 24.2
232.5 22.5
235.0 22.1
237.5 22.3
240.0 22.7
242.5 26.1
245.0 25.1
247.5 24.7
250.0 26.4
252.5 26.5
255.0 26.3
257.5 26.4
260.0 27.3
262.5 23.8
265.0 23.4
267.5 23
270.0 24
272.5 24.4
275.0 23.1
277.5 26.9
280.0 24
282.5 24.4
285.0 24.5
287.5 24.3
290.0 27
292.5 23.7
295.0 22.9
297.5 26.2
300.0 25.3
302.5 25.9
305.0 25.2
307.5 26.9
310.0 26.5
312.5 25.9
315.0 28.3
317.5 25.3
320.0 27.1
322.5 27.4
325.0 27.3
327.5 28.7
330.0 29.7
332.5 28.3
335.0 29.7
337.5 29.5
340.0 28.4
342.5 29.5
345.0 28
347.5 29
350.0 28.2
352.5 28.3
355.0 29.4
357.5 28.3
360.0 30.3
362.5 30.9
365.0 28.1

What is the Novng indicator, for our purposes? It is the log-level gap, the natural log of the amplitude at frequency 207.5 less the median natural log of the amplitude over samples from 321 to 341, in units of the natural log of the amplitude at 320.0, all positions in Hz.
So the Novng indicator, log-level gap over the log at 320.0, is 0.02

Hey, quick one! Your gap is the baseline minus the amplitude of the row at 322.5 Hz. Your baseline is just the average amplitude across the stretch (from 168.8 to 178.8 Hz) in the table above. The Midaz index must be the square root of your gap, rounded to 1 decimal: 1.7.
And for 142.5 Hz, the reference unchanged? 1.0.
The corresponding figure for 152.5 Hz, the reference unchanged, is 1.7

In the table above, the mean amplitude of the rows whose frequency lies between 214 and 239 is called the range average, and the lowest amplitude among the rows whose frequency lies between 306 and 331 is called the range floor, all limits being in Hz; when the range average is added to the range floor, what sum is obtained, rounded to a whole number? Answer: 51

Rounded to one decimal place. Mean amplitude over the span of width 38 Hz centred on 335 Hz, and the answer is 28.3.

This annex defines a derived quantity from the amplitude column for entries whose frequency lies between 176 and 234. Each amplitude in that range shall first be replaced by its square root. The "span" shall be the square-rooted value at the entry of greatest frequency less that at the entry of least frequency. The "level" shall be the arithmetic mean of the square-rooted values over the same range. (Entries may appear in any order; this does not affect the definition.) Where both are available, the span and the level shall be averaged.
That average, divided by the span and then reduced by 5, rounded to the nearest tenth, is -8.0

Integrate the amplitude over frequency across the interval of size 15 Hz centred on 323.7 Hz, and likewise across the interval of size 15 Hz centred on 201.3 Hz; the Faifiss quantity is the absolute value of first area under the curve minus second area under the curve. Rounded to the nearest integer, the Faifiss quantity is 54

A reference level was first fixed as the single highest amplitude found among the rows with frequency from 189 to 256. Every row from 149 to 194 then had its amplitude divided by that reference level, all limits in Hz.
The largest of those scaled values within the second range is 0.93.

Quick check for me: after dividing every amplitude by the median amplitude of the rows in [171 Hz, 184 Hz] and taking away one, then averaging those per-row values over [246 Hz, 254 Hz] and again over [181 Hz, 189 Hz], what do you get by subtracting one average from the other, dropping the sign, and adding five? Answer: 5.14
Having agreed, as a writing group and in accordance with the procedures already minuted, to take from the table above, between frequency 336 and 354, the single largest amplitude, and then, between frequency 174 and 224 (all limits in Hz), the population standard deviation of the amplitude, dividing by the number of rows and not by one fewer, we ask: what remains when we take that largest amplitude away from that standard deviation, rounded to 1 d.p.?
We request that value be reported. -27.5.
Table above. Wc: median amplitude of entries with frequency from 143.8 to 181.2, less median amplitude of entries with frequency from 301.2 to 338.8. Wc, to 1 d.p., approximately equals 1.4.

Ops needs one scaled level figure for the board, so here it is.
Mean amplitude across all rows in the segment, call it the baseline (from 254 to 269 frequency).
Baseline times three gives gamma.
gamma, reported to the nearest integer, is 75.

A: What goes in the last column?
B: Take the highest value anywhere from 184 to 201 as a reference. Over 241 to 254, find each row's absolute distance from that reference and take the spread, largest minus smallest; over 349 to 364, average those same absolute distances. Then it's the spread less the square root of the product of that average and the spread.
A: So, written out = -1.5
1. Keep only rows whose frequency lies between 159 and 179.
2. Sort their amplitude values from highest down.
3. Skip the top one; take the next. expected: 30.5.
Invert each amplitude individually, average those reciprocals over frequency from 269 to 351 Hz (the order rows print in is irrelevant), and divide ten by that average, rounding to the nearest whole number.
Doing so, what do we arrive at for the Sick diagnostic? 264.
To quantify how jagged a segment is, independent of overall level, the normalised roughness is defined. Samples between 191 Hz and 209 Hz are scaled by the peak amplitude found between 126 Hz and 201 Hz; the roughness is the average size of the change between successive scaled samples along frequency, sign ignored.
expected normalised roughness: 0.0866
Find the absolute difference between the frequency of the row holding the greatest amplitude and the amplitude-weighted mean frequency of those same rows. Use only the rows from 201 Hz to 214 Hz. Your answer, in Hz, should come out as 4.9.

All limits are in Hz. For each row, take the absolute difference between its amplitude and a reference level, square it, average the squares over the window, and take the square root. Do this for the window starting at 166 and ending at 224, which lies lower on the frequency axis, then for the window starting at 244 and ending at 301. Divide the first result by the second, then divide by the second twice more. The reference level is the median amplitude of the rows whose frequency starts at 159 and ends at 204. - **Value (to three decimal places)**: 0.015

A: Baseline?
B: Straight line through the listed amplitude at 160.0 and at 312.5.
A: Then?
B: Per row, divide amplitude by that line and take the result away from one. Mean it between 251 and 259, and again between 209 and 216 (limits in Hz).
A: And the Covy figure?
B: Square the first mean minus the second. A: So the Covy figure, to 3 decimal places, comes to 0.018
